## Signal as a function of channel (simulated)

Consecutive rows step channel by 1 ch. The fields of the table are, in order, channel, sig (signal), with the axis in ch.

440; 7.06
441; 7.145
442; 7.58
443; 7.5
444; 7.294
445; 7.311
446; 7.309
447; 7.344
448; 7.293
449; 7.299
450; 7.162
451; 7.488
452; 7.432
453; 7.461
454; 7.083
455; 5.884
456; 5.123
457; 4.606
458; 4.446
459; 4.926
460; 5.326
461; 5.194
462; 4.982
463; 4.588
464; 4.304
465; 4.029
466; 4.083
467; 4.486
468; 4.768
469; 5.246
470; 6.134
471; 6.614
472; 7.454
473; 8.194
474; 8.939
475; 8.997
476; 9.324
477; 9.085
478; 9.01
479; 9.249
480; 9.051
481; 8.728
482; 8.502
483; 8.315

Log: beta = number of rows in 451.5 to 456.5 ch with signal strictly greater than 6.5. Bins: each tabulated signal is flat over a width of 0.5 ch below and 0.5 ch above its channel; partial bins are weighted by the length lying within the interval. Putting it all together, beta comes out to 3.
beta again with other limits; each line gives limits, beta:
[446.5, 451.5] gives 5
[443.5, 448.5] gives 5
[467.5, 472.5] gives 2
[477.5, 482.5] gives 5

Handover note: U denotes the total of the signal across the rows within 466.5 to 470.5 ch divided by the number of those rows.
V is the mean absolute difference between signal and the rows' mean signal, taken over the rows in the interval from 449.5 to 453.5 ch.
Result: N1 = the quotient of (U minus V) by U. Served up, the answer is 0.98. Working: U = 5.2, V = 0.11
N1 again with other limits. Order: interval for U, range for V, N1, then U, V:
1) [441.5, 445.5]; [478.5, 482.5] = 0.96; 7.4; 0.27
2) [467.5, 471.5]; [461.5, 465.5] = 0.95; 5.7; 0.31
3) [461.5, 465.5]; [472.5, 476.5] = 0.93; 4.5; 0.33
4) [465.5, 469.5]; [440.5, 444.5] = 0.97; 4.6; 0.16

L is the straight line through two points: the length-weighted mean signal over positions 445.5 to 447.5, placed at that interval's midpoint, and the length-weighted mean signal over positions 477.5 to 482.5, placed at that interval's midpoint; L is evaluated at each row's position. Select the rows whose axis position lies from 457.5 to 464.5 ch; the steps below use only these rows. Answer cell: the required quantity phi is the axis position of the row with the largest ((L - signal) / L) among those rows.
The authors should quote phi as 464 ch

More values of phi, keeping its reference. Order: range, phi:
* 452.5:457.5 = 457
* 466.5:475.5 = 467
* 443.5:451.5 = 450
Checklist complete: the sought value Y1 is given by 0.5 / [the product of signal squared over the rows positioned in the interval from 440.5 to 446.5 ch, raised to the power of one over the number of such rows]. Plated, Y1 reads 0.009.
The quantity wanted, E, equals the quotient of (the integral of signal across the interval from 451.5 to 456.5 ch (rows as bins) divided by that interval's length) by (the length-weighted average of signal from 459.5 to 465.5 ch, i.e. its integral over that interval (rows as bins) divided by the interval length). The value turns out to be 1.4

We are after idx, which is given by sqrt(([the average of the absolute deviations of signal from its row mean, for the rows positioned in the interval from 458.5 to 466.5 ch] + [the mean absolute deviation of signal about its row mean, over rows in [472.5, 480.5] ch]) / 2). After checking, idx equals 0.56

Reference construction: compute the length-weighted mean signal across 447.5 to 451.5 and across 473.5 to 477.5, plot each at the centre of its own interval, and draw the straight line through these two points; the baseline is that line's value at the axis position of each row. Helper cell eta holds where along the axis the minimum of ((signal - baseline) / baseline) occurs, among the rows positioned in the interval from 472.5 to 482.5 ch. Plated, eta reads 482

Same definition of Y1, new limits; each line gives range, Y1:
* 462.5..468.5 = 0.026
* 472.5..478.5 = 0.006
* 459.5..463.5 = 0.020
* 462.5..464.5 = 0.025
